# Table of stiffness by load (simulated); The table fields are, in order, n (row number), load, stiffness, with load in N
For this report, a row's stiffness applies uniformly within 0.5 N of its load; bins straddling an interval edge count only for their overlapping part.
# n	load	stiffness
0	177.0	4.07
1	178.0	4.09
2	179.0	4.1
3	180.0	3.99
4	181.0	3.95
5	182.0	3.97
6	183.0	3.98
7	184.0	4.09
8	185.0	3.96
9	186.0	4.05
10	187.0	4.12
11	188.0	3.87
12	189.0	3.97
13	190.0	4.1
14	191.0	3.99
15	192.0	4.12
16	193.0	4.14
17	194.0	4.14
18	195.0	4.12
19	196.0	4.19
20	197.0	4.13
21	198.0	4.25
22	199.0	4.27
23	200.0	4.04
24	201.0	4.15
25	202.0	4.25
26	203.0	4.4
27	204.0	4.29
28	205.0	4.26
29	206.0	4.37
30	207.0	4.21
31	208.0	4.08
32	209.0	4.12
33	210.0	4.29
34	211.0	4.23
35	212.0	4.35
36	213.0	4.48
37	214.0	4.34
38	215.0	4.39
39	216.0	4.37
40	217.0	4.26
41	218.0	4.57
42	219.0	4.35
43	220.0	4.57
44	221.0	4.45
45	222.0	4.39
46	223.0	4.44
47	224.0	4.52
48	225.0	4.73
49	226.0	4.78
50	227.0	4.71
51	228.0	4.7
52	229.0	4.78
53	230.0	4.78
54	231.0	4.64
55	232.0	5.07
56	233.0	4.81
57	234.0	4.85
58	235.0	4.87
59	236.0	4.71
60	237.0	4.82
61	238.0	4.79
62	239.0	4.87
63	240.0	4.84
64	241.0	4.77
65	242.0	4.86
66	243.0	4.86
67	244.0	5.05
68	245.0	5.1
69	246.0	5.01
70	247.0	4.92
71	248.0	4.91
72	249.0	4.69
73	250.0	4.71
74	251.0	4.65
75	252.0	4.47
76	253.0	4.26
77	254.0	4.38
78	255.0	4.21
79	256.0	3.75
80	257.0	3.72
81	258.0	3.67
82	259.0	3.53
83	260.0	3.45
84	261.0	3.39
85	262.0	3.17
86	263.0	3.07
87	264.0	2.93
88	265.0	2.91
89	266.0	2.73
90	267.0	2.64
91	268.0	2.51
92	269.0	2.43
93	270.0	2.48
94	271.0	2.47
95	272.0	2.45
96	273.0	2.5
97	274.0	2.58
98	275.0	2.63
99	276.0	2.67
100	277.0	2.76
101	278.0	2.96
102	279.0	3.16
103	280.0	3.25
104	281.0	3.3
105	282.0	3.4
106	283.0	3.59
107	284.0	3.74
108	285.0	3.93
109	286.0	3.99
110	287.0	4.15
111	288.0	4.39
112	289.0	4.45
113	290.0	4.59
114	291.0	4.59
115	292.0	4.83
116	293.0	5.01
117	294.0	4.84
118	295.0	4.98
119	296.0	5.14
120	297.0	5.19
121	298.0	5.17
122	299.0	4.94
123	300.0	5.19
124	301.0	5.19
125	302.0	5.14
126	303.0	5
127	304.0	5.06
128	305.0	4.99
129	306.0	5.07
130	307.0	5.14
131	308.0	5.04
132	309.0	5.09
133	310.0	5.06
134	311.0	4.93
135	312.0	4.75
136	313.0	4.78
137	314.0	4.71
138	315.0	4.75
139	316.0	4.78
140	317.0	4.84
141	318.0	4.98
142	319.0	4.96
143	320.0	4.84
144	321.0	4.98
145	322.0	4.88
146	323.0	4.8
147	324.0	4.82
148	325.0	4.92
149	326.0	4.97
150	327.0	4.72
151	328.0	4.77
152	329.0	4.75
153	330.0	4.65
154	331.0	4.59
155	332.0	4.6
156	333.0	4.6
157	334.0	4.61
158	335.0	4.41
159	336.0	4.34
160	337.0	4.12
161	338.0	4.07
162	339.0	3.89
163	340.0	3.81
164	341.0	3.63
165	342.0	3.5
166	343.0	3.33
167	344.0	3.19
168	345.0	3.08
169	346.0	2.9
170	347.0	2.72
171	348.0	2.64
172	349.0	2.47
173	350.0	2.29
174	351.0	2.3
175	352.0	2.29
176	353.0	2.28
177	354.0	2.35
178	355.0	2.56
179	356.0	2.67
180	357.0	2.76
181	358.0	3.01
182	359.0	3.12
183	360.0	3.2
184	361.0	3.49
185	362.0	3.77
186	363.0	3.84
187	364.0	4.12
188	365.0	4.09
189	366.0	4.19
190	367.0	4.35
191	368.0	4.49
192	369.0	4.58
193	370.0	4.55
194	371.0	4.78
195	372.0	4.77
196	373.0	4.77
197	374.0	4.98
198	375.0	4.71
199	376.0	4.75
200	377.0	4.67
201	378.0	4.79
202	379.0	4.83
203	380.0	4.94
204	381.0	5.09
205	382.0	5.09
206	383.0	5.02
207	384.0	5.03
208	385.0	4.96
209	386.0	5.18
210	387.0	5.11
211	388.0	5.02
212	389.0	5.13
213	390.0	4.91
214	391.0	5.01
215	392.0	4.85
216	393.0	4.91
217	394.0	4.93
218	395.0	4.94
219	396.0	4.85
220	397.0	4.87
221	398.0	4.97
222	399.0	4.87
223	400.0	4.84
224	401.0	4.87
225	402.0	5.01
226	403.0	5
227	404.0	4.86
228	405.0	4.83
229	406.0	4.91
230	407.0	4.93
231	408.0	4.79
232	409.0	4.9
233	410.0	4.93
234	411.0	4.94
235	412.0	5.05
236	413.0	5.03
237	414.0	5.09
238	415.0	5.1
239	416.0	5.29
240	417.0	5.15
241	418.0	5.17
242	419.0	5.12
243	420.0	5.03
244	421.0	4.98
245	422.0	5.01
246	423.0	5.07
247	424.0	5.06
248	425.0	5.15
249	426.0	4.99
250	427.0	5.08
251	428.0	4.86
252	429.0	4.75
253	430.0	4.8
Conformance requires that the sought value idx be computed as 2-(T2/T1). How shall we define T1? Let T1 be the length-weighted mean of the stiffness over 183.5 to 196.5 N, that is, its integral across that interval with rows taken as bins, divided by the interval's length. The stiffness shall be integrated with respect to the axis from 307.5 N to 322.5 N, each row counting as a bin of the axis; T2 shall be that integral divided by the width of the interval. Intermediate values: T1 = 4.1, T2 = 4.89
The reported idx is 0.8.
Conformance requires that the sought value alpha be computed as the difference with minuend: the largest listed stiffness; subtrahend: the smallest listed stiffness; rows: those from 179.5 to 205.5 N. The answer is 0.5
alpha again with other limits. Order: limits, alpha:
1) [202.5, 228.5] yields 0.7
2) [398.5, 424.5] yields 0.5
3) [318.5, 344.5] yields 1.8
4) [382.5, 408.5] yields 0.4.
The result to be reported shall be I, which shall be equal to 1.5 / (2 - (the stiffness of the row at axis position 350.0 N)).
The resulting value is -5.2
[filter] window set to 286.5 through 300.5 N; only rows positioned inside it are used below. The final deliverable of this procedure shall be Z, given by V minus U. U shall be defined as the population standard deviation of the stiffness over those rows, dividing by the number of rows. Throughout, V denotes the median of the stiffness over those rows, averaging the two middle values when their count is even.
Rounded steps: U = 0.3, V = 4.9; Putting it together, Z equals 4.6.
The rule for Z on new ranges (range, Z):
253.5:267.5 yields 2.9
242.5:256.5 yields 4.3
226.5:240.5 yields 4.7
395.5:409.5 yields 4.8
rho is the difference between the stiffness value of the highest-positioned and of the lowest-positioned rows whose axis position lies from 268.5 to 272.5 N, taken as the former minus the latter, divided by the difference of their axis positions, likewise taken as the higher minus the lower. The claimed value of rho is 0.01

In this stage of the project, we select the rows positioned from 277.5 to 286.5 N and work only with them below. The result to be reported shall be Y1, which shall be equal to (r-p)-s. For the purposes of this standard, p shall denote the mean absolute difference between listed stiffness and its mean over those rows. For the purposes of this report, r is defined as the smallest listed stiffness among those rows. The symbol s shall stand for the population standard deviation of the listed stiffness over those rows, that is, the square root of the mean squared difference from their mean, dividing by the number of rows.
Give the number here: 2.3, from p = 0.30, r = 2.96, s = 0.33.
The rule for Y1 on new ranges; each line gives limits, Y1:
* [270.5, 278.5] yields 2.2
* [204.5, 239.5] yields 3.6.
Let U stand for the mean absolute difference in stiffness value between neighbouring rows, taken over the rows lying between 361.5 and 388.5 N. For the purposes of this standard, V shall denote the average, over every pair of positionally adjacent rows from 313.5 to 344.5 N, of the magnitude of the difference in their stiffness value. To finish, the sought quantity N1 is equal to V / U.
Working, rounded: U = 0.103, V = 0.094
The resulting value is 0.91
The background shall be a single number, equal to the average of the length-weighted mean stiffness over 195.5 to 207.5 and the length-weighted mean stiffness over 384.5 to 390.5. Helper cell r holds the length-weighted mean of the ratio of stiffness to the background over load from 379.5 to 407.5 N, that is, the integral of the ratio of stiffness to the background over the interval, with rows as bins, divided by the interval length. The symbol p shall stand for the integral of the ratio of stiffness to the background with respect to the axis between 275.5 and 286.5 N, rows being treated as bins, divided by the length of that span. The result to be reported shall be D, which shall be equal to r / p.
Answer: 1.5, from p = 0.72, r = 1.07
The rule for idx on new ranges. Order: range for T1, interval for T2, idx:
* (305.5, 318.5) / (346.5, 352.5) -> 1.5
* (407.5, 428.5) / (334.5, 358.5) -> 1.4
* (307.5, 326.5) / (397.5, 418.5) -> 1.0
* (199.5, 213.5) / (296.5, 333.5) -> 0.8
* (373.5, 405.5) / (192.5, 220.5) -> 1.1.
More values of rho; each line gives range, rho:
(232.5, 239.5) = 0.01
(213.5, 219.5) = 0.00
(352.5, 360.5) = 0.13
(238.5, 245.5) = 0.04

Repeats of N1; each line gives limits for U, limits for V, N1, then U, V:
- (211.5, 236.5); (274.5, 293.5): 1.06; 0.124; 0.132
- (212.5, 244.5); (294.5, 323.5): 0.80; 0.111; 0.089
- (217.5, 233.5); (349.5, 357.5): 0.55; 0.133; 0.073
